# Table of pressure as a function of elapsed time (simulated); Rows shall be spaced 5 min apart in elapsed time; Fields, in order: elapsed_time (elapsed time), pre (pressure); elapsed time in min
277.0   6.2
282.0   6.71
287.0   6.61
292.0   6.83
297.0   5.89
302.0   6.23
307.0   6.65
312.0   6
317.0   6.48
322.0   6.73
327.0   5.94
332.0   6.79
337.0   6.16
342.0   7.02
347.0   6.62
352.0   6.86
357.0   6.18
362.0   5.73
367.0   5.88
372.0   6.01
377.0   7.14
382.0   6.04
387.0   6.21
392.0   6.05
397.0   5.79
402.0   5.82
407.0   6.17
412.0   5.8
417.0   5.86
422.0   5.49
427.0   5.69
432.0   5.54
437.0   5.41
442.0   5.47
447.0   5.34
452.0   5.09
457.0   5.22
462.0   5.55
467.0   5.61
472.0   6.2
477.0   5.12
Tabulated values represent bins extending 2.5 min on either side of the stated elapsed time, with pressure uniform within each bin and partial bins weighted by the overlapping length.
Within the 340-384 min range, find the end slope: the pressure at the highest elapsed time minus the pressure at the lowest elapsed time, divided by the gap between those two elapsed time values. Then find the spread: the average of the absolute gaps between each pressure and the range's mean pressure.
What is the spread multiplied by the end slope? -0.011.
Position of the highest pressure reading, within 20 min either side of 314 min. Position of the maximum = 332.0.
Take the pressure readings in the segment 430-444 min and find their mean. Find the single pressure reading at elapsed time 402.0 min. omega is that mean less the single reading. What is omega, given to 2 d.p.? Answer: -0.35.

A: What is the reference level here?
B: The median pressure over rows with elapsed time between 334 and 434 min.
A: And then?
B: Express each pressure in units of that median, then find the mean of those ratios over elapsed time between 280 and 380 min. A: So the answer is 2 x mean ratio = 2.13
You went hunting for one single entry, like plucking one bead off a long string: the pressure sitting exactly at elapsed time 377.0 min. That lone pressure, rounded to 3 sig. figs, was 7.14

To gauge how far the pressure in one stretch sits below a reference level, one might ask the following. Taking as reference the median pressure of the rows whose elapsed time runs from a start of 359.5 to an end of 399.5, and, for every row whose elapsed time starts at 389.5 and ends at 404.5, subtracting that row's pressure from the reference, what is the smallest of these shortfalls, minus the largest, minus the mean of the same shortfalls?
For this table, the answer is -0.40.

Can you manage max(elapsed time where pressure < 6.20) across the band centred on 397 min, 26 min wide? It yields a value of 407.0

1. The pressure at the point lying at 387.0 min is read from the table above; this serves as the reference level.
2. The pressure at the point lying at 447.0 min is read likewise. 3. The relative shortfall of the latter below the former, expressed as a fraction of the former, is 0.140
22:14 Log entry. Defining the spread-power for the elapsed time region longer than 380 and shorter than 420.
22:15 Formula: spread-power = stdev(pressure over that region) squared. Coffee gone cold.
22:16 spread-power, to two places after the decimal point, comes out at 0.03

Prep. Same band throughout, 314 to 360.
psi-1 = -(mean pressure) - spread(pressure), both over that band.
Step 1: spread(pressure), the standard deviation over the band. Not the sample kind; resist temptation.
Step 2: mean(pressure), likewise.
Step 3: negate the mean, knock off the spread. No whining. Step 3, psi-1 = -6.9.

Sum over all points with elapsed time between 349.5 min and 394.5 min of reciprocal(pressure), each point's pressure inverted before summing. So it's 1.45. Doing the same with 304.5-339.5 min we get 1.10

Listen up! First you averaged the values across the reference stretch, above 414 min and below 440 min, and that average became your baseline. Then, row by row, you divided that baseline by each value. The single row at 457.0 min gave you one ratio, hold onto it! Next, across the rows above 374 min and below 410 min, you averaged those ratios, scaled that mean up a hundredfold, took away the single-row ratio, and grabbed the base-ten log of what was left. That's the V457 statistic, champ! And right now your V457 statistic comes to 1.95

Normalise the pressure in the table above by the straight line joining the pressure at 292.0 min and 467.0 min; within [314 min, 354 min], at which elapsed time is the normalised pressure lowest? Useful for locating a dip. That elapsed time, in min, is 327.0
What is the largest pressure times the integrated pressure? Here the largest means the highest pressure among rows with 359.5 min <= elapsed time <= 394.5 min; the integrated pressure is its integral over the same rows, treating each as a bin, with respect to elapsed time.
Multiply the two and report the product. 1537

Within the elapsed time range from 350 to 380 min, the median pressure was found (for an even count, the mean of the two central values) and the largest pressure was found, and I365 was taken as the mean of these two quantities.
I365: 6.62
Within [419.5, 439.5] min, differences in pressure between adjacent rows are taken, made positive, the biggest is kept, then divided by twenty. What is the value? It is 0.01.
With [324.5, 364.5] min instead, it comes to 0.04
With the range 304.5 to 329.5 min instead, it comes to 0.04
